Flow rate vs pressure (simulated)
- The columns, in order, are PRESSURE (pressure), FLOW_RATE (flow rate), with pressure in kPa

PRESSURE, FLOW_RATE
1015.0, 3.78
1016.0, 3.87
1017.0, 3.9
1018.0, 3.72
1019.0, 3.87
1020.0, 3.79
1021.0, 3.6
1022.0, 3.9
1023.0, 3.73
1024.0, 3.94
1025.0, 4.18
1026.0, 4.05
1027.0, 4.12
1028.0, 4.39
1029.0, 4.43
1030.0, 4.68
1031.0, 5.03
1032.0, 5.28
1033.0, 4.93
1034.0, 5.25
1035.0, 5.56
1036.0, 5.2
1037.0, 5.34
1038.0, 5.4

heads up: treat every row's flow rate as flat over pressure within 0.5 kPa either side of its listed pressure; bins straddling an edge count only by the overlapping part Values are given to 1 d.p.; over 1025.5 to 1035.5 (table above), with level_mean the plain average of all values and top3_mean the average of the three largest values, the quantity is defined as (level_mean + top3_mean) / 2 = 5.1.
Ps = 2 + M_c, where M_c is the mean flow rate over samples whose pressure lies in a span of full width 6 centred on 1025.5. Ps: 6.1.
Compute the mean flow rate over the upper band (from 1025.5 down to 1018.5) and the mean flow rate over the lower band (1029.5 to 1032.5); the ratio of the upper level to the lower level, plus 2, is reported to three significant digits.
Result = 2.77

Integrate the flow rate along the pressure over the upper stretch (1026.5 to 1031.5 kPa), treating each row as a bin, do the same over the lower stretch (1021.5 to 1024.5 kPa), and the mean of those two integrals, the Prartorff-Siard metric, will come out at 17.1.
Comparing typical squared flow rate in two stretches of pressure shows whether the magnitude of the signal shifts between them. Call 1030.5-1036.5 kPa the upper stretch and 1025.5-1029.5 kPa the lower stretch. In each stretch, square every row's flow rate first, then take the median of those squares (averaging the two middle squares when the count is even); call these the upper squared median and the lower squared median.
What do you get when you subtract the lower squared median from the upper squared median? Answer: 9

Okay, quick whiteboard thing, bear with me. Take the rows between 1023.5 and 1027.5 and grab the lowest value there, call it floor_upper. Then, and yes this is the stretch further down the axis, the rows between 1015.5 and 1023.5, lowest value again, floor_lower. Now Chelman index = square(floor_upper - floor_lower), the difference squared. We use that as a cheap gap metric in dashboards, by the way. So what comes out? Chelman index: 0.12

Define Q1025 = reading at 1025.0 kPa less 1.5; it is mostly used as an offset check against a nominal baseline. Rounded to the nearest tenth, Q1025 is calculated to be 2.7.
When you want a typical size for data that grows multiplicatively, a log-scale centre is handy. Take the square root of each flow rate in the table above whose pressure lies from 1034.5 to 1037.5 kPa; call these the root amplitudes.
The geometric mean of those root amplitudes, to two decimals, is 2.32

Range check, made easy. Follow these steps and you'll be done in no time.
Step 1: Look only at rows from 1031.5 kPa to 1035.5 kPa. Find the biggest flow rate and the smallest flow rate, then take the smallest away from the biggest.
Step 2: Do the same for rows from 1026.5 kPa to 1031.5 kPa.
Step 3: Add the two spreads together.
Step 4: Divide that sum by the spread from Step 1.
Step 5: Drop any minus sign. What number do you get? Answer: 2.4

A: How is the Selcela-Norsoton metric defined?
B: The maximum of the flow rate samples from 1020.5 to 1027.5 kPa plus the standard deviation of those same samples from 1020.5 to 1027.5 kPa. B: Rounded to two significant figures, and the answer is 4.4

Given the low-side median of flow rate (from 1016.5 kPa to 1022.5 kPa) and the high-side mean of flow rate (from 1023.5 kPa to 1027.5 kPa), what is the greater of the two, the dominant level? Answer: 4.07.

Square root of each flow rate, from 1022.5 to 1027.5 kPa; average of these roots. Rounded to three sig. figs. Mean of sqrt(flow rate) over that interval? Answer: 2.00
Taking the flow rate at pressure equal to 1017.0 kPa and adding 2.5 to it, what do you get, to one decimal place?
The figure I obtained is 6.4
